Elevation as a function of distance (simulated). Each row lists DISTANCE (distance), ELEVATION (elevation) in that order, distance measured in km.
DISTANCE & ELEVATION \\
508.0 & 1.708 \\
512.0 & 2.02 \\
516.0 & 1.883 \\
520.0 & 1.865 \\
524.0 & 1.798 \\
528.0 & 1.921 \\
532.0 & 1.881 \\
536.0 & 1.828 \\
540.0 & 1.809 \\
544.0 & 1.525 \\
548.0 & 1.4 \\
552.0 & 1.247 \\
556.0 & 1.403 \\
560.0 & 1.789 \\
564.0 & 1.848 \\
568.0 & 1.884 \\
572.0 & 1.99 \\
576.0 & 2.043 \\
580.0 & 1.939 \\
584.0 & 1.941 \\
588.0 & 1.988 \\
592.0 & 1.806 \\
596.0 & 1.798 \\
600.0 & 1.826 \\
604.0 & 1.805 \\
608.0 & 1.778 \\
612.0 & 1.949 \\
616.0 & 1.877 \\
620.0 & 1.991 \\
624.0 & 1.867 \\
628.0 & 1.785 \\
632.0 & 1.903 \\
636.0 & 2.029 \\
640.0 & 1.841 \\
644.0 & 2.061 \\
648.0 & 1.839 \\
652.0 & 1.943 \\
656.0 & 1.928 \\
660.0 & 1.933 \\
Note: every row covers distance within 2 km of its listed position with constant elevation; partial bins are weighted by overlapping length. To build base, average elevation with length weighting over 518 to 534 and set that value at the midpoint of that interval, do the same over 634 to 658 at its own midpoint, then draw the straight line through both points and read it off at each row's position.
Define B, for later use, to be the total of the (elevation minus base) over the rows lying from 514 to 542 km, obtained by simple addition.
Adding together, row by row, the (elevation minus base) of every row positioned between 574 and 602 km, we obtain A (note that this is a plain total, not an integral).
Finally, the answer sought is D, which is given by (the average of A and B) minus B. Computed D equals 0.05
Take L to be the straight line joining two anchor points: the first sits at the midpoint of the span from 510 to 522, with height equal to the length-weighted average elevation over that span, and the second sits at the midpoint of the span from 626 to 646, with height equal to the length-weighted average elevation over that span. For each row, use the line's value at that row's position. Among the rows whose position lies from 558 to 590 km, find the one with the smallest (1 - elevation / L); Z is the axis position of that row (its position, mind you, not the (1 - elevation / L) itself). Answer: 576.0 km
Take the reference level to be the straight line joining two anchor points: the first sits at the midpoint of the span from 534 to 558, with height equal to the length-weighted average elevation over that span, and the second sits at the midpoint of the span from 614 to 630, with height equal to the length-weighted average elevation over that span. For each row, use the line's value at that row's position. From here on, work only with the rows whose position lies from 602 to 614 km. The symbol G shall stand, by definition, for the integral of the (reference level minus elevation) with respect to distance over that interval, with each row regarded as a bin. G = 0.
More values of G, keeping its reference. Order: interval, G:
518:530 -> -5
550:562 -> 1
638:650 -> 1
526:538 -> -5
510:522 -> -6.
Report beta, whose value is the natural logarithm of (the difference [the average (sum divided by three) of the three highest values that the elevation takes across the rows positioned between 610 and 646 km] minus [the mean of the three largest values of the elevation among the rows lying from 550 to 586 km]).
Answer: -3.3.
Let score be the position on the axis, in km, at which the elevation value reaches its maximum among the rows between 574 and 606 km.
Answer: 576.0 km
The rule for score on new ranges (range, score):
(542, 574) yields 572.0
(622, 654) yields 644.0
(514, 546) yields 528.0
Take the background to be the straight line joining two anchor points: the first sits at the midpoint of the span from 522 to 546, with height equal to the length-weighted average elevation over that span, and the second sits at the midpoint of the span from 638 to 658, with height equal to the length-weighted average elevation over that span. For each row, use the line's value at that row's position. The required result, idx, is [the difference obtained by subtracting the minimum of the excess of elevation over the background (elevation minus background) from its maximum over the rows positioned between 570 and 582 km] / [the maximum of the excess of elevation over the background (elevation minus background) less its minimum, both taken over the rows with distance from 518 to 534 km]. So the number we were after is 0.9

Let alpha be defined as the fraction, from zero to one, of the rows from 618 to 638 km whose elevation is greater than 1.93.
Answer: 0.4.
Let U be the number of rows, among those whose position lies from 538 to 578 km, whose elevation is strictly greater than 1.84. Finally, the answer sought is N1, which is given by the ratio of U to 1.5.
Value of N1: 2.67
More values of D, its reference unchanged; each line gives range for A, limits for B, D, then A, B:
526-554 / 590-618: -0.48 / -1.5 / -0.6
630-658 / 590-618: 0.27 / 0.0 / -0.6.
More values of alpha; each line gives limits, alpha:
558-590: 0.6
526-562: 0.0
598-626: 0.3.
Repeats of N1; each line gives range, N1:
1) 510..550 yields 3.33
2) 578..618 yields 3.33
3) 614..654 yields 5.33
